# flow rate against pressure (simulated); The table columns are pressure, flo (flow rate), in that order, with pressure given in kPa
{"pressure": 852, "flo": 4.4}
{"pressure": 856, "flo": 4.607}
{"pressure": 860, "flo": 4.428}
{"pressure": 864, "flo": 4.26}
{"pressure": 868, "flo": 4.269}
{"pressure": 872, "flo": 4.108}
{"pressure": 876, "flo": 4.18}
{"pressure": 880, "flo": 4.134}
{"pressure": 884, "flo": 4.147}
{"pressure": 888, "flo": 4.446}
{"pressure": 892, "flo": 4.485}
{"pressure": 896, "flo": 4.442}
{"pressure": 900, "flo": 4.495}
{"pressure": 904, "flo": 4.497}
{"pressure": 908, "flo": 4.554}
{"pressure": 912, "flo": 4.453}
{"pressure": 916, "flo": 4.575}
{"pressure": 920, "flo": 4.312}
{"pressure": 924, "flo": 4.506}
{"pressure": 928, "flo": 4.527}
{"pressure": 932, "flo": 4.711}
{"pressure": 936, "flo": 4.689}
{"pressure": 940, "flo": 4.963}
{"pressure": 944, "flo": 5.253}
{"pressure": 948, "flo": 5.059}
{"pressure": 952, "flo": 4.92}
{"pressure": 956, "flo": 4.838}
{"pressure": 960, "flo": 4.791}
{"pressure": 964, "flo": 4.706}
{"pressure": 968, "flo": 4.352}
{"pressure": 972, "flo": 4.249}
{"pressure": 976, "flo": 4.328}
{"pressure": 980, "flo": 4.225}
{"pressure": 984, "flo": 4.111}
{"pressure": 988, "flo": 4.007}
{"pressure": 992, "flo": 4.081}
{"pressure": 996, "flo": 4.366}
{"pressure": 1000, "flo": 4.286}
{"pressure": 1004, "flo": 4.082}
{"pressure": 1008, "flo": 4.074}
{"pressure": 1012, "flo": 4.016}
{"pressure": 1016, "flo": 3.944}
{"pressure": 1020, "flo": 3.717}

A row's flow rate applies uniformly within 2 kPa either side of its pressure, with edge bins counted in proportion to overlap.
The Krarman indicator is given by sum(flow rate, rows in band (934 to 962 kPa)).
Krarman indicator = 34.5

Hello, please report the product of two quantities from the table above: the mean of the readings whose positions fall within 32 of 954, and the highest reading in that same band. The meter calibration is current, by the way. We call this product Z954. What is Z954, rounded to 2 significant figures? 24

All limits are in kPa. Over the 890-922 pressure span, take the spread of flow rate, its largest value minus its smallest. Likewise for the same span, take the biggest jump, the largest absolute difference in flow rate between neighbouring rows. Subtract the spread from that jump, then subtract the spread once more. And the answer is -0.26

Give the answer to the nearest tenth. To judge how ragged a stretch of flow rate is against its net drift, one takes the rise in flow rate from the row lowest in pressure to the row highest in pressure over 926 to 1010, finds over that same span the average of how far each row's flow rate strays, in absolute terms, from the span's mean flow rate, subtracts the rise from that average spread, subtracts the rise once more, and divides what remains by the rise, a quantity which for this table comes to -2.7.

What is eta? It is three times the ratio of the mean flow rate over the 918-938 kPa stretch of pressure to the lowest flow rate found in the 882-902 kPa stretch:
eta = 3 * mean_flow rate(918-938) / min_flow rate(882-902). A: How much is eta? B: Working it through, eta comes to 3.29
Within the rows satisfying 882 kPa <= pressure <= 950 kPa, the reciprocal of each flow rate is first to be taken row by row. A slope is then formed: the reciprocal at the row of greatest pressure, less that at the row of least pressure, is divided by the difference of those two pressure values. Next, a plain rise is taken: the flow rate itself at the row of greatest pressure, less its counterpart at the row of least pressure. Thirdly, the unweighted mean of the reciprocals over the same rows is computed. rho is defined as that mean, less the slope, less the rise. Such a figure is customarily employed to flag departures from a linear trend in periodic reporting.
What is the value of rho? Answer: -0.7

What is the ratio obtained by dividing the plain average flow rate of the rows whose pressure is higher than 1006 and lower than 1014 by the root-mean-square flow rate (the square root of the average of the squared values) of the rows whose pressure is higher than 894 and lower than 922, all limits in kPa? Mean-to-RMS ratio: 0.90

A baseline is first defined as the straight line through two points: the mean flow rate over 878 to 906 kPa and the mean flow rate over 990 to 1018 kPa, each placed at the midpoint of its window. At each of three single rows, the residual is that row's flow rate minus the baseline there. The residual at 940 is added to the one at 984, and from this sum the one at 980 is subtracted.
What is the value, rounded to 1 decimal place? 0.6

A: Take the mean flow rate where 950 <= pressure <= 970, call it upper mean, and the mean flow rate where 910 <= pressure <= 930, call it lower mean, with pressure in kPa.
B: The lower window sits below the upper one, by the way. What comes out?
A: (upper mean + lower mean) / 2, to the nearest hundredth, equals 4.60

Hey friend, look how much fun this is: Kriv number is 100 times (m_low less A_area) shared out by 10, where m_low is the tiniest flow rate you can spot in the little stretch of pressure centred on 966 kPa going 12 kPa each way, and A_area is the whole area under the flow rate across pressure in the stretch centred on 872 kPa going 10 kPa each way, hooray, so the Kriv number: -796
